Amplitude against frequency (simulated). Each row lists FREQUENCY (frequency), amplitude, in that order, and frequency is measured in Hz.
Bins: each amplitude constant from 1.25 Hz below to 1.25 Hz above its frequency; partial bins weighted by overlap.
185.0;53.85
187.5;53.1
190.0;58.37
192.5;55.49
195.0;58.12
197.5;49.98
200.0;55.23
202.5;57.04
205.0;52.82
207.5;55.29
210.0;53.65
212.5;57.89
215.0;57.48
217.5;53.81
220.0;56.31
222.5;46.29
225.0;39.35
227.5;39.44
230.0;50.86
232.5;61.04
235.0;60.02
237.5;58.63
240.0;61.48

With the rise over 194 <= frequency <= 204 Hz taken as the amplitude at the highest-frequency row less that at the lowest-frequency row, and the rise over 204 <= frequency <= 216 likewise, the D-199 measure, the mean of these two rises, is 2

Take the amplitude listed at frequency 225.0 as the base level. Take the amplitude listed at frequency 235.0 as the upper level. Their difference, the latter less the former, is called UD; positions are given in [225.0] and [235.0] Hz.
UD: 21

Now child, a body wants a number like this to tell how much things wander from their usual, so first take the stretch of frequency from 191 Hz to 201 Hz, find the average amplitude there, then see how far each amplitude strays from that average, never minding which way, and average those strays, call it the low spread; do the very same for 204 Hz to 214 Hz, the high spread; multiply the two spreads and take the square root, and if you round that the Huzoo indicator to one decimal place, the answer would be 2.0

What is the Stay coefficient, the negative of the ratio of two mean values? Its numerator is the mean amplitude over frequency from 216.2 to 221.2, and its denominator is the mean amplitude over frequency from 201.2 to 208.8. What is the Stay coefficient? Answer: -1.00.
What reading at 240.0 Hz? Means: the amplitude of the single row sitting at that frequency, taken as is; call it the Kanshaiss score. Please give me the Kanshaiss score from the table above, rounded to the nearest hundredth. 61.48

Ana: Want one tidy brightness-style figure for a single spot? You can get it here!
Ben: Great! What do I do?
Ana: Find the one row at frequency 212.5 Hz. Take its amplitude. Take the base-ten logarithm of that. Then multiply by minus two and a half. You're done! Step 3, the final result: -4.41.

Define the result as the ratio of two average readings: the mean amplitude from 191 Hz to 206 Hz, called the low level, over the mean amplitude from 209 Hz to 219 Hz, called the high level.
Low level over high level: 0.98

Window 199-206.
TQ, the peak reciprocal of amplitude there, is 0.019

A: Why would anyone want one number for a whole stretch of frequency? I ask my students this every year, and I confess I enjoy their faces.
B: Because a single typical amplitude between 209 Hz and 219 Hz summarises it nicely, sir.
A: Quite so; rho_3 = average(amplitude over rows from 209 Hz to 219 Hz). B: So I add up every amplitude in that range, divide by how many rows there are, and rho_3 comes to 56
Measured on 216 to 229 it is 47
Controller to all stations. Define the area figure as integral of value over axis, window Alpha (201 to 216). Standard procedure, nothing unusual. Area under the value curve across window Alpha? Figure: 835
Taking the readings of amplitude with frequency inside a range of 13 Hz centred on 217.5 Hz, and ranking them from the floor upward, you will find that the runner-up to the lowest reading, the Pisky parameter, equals 53.81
